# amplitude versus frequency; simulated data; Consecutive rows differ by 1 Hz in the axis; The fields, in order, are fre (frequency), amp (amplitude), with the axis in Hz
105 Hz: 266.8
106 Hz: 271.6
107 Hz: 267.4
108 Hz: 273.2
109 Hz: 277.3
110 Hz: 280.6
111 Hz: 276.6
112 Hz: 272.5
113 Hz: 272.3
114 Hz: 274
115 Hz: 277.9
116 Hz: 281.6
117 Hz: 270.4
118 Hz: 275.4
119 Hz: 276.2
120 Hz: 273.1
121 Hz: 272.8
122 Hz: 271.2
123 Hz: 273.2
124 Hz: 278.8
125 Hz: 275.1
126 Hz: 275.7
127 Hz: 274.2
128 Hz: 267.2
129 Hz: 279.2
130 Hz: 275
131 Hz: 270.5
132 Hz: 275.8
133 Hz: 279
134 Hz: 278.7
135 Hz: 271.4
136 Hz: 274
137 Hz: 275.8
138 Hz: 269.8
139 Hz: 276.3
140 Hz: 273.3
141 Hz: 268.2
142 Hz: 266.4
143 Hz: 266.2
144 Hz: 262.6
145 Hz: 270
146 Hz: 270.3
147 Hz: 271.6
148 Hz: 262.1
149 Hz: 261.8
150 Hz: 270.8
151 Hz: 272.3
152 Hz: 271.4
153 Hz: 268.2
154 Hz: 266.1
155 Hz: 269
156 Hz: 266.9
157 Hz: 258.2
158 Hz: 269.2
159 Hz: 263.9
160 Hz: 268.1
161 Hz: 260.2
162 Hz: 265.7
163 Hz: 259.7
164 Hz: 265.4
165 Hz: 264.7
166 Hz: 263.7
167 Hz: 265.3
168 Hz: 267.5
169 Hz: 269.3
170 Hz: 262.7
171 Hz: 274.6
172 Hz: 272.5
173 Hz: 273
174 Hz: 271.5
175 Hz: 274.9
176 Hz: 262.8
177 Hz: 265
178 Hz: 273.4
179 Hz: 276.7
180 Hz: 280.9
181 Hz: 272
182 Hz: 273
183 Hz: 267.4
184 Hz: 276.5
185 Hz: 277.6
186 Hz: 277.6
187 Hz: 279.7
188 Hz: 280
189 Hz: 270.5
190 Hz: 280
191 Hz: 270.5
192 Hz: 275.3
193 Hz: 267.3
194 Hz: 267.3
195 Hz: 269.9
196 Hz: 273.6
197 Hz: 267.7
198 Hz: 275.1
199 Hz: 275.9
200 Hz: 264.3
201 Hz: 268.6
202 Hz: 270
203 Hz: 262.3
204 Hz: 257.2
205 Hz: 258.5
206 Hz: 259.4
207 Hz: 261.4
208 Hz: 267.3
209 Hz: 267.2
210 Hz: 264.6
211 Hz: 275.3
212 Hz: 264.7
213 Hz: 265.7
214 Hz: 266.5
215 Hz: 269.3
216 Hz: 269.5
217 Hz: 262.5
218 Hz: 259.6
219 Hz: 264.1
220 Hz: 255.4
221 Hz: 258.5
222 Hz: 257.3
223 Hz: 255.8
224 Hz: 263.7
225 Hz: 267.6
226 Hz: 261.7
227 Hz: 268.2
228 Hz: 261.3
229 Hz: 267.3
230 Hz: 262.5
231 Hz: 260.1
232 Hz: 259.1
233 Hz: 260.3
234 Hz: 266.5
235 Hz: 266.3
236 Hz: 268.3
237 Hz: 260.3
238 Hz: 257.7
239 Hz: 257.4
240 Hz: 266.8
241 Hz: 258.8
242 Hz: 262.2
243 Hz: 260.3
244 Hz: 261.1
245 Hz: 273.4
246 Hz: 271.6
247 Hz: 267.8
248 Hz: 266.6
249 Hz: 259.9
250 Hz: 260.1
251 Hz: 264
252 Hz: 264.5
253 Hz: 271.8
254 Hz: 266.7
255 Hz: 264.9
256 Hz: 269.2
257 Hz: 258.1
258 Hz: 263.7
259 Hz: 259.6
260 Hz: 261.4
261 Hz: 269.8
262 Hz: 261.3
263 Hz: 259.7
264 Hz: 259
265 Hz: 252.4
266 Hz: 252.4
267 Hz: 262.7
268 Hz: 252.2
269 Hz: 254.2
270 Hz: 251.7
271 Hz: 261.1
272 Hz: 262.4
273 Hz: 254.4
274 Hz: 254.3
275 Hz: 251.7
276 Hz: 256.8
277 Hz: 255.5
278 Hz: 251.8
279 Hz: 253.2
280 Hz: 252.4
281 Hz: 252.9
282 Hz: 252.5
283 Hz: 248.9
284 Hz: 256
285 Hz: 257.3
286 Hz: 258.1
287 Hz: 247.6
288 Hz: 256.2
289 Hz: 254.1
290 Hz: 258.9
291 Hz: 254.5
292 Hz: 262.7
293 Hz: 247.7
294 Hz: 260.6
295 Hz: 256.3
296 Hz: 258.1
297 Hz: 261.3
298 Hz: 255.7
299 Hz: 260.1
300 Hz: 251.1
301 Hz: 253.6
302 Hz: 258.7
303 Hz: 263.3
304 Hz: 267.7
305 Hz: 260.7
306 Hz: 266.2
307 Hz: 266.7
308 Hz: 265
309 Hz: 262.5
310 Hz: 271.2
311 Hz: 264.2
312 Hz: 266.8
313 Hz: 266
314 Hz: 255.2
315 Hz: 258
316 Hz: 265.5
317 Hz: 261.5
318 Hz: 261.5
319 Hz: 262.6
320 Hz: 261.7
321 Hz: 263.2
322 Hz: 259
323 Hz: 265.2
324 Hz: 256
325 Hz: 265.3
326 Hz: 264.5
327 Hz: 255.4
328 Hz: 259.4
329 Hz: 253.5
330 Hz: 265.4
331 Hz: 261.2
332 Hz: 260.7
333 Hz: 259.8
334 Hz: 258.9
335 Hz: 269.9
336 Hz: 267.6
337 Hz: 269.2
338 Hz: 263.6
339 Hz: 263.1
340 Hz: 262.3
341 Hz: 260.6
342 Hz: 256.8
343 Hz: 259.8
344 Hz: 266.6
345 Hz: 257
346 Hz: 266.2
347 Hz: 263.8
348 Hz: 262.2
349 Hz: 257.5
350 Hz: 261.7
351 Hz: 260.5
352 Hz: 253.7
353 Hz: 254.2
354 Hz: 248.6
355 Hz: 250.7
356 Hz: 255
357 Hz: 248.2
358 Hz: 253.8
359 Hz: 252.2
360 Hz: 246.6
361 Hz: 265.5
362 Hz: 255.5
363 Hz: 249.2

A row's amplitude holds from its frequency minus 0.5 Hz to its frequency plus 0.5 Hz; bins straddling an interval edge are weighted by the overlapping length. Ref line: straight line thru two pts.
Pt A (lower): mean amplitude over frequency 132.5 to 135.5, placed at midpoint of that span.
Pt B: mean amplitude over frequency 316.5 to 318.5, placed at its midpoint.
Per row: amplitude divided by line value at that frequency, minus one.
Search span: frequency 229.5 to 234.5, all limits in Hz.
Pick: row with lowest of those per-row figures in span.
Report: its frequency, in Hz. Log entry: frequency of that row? 232 Hz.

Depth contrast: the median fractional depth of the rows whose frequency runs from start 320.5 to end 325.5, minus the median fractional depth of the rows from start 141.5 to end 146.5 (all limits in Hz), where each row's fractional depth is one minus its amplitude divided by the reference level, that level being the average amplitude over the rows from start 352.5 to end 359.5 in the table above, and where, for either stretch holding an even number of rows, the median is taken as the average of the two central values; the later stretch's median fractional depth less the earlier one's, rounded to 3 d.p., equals 0.013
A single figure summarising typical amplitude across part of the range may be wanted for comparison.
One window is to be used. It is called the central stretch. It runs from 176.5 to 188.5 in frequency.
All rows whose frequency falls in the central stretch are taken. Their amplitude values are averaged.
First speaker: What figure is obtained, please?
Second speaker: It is 275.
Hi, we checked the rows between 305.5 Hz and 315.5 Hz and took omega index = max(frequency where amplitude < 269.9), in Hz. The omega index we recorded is 315 Hz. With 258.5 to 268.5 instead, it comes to 268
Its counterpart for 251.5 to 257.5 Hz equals 257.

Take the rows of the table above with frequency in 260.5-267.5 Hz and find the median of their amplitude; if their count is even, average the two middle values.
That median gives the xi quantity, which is 260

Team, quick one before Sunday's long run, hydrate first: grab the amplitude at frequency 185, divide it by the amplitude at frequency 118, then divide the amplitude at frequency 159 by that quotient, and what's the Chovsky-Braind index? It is 262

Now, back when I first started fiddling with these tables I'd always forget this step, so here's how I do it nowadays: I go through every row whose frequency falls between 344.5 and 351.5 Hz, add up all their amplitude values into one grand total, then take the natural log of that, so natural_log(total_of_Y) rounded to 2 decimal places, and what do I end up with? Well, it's 7.51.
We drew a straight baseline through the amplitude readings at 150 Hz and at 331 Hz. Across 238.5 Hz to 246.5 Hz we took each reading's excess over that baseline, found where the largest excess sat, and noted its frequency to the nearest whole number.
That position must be 245 Hz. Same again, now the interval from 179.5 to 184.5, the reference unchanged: 180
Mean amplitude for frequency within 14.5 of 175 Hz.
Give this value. 270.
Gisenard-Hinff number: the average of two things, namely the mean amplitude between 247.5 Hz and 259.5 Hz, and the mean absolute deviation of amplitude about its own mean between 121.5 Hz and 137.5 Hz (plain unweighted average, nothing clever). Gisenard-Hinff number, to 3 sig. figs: 133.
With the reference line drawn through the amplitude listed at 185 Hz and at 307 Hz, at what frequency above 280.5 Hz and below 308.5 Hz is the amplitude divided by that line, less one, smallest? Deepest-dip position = 287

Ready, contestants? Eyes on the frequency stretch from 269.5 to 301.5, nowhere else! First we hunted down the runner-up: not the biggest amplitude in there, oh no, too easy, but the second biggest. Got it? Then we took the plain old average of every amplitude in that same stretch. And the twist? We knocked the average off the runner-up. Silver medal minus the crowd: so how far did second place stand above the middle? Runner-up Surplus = 7.1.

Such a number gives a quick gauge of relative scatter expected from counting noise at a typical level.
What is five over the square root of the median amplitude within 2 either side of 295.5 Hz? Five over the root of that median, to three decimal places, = 0.310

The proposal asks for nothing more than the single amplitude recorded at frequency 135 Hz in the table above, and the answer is 271.4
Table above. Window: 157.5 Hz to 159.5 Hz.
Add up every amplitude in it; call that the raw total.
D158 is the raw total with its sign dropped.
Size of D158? 533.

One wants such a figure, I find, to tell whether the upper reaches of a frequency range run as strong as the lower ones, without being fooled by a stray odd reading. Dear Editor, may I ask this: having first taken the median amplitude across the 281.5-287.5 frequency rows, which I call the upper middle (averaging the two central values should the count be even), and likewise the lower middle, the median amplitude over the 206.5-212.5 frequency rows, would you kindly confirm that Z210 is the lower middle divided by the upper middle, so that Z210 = 1.046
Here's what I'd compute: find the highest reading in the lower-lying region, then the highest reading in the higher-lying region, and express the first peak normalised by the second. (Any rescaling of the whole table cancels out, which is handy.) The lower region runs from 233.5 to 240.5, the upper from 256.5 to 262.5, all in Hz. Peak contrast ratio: 0.99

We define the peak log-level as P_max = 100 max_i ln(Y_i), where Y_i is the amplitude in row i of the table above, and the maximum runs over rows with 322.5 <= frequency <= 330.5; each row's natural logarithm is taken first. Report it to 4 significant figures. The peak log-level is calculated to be 558.1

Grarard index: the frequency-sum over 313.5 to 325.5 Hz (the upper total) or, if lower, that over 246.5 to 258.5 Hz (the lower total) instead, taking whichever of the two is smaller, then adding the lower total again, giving 6312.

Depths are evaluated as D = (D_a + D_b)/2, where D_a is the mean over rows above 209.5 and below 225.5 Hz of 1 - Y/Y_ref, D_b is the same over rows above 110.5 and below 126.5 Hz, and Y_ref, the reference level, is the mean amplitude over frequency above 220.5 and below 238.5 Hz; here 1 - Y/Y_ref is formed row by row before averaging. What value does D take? -0.026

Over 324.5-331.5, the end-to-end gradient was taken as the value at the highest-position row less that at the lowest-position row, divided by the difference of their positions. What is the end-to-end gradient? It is -0.7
